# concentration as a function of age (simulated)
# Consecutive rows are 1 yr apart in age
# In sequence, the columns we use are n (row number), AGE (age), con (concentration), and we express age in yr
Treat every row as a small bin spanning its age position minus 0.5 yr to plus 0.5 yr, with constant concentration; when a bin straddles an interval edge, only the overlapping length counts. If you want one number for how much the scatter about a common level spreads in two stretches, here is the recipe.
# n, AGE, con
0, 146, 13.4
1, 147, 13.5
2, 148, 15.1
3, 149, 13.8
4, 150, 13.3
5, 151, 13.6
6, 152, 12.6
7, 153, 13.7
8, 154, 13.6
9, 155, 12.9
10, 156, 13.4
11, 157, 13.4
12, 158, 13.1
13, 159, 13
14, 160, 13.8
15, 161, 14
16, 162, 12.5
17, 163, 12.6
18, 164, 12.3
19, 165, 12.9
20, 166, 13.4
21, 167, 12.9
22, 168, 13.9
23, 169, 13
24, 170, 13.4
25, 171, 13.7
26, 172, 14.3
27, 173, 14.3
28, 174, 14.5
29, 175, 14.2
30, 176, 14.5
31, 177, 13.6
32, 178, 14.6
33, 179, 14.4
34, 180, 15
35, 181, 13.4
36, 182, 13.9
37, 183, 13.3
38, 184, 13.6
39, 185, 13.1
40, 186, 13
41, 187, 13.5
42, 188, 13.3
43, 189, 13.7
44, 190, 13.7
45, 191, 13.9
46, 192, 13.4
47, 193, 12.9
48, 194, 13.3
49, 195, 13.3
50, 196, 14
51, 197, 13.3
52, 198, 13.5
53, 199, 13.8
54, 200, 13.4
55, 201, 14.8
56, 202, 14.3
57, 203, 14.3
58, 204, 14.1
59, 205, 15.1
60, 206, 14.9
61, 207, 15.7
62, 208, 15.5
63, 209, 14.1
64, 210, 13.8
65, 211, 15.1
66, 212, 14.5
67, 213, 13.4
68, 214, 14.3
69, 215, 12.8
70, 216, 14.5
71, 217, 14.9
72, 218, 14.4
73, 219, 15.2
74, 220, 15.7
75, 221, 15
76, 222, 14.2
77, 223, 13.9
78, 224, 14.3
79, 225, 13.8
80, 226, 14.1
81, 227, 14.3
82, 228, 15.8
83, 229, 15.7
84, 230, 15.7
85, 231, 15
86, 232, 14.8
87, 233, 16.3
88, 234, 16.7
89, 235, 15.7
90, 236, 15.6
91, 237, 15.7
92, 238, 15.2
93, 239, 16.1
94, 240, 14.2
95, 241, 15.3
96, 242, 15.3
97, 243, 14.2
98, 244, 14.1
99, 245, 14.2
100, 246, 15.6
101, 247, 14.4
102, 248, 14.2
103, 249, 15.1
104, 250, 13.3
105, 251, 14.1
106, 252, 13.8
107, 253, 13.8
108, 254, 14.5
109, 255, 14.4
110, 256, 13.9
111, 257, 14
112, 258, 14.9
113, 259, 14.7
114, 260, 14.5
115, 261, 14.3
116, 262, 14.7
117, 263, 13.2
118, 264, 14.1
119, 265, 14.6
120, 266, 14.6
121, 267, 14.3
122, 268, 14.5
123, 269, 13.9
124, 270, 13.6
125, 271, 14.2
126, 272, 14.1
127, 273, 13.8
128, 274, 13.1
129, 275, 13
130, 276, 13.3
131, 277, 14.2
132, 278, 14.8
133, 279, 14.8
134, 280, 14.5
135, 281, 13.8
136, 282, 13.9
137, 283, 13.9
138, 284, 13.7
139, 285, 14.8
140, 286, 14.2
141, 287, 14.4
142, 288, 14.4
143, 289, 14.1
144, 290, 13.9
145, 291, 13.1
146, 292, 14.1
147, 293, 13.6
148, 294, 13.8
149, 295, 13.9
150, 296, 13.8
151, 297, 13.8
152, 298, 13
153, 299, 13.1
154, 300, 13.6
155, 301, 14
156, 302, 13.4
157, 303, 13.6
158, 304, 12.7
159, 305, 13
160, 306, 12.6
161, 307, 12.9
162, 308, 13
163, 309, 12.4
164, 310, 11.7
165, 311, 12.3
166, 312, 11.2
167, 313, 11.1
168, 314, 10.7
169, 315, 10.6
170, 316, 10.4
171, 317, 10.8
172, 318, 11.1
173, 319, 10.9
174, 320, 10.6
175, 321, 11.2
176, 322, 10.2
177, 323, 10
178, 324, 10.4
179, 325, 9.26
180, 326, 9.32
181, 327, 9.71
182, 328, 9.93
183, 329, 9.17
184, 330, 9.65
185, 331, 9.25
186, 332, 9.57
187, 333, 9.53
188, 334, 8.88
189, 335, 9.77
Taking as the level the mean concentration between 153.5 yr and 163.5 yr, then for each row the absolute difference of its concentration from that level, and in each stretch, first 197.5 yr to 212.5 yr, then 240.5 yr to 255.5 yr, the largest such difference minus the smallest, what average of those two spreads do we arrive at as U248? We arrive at 2.30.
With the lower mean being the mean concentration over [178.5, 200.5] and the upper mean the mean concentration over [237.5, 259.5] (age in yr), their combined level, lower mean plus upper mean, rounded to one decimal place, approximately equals 28.1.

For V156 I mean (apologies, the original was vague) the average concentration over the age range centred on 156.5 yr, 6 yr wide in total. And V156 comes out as 13.2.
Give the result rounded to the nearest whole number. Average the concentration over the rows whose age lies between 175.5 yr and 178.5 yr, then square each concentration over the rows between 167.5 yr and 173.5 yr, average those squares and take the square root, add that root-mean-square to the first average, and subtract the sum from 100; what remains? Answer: 72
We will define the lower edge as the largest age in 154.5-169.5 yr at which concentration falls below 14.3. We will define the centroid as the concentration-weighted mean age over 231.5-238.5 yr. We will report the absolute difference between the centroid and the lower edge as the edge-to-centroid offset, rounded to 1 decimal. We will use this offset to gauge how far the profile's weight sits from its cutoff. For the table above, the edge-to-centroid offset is 66.0 yr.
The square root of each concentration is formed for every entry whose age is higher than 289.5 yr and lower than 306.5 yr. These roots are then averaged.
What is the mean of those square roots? 3.67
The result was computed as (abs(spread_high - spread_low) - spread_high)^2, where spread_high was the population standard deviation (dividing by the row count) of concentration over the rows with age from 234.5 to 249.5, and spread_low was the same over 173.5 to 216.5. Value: 0.42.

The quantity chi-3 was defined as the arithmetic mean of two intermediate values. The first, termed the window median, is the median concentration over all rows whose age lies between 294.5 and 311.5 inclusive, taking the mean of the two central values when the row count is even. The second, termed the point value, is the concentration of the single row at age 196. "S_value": 13.5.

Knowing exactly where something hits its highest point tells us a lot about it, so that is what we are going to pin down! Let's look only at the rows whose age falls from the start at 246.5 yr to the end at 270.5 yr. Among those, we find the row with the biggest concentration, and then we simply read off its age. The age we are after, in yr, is 249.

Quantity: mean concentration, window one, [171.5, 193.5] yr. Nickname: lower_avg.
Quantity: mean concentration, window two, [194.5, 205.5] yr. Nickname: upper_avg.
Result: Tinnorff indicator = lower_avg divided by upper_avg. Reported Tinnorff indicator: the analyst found 0.99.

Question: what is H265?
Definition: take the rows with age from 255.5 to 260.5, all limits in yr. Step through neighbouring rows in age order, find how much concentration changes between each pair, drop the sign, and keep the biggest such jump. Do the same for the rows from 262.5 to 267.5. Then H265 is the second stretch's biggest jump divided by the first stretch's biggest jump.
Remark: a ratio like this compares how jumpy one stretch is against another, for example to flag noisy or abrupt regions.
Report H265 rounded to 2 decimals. 1.00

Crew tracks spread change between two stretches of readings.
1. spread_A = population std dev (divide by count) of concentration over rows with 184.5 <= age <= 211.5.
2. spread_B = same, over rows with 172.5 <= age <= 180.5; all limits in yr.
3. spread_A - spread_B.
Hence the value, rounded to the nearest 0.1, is 0.4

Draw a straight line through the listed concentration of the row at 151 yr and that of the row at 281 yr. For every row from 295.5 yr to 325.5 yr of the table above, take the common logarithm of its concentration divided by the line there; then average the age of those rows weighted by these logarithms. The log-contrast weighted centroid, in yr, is 316.5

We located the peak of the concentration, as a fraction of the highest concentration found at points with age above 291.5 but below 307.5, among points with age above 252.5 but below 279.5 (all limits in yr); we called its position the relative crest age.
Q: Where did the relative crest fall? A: 258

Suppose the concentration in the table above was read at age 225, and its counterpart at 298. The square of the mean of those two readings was 180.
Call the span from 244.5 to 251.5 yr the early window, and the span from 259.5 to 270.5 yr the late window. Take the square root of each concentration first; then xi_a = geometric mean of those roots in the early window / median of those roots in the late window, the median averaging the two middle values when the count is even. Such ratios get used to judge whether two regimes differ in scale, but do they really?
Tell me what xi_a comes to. 1.00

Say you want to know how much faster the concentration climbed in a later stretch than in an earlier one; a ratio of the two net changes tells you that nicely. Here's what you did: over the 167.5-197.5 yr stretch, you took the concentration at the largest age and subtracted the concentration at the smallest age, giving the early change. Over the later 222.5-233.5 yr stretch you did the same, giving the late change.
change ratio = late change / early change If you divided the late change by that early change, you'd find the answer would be -4.0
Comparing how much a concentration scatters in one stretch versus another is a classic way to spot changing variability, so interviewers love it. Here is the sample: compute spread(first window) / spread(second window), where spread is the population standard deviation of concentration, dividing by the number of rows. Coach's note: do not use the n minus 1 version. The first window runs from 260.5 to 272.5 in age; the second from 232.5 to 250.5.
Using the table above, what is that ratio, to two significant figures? 0.47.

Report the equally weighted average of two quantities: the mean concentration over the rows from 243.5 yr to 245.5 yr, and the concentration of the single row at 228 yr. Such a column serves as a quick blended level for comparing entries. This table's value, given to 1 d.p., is 15.0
